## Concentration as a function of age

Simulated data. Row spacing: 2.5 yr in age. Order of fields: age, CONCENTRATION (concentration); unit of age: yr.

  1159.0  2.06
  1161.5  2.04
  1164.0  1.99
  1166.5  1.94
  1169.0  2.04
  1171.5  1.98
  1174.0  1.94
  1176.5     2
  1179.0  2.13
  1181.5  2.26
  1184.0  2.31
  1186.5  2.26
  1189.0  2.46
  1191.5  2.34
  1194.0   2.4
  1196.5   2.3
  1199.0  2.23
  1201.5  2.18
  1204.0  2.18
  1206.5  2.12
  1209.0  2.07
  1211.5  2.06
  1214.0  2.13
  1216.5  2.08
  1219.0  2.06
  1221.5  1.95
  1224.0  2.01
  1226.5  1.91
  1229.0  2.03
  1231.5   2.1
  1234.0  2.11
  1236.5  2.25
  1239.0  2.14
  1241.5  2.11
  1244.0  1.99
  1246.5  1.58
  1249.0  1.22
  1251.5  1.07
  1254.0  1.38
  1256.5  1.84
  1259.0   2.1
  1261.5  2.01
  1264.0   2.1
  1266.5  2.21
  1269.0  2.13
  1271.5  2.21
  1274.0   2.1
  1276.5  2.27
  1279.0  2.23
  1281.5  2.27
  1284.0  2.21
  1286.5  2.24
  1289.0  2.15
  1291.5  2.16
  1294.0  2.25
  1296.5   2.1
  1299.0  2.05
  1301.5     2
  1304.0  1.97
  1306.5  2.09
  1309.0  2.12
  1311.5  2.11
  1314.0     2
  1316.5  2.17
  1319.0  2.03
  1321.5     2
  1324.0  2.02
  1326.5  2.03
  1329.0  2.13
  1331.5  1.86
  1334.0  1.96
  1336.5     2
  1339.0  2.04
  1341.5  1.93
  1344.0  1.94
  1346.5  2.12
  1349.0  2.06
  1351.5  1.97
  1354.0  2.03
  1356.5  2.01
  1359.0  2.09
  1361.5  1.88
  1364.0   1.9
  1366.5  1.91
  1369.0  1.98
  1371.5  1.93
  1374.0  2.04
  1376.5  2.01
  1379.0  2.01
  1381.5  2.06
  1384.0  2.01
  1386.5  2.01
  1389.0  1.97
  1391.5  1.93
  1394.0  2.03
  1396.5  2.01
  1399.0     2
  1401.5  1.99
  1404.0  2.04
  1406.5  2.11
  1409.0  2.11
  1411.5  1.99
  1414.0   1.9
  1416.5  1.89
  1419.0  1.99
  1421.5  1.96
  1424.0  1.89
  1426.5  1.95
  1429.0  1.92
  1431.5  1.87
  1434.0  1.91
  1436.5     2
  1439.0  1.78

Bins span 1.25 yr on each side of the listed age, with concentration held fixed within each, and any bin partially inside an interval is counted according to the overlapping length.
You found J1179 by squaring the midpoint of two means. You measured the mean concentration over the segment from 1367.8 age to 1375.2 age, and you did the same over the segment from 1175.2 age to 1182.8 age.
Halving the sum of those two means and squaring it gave 4.23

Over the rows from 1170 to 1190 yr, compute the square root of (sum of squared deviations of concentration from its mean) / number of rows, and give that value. 0.173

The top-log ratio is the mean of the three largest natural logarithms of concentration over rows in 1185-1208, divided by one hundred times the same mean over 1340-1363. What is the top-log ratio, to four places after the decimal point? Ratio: 0.0119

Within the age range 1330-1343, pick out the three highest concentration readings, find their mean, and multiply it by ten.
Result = 20.0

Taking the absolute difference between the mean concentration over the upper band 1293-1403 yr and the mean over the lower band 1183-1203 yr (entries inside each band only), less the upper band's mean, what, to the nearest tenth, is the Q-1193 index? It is -1.7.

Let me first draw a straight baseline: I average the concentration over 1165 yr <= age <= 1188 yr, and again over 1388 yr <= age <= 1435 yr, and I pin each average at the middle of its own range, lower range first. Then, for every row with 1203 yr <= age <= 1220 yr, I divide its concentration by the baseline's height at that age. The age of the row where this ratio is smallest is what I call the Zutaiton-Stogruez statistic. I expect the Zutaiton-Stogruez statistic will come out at 1211.5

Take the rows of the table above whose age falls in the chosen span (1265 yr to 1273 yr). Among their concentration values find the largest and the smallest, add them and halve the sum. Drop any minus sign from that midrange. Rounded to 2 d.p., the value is 2.17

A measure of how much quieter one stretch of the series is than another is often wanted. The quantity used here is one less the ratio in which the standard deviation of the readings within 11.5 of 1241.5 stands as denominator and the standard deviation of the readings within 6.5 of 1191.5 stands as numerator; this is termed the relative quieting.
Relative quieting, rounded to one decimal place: 0.8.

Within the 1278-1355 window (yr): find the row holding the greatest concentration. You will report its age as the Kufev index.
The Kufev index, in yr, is 1281.5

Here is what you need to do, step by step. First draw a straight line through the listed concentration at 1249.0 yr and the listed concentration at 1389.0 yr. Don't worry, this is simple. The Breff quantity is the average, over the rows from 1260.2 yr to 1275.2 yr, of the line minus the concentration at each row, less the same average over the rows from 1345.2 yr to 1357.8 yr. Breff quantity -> -0.5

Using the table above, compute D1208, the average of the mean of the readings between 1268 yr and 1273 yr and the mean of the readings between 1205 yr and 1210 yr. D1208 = 2.13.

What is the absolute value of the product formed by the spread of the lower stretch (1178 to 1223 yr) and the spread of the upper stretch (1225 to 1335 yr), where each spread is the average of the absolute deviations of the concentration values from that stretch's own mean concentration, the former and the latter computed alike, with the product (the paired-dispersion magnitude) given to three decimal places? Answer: 0.018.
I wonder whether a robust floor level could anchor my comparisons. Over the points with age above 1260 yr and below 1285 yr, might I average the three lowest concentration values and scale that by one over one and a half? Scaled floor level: 1.38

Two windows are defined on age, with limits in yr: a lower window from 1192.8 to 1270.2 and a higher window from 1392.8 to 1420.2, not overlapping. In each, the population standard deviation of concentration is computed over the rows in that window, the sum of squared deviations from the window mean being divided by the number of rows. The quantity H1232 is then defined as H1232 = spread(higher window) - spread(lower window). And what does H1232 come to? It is -0.23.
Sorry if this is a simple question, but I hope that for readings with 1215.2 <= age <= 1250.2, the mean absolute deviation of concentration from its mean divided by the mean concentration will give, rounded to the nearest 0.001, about 0.088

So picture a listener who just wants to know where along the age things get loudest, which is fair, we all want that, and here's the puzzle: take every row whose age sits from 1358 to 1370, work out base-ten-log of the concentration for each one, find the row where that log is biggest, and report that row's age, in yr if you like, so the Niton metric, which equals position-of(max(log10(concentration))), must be 1359.0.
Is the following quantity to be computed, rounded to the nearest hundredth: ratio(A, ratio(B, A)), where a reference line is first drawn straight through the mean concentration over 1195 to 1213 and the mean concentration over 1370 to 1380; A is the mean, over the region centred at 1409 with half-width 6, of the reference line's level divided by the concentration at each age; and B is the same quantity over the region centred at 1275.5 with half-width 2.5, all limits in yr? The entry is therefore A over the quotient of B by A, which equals 0.98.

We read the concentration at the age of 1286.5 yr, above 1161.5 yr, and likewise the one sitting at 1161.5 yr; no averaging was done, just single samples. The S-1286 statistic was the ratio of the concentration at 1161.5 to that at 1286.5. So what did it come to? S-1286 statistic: 0.91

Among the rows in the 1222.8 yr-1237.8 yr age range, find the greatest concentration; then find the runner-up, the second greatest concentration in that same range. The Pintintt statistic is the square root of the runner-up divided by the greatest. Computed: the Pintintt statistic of 0.968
